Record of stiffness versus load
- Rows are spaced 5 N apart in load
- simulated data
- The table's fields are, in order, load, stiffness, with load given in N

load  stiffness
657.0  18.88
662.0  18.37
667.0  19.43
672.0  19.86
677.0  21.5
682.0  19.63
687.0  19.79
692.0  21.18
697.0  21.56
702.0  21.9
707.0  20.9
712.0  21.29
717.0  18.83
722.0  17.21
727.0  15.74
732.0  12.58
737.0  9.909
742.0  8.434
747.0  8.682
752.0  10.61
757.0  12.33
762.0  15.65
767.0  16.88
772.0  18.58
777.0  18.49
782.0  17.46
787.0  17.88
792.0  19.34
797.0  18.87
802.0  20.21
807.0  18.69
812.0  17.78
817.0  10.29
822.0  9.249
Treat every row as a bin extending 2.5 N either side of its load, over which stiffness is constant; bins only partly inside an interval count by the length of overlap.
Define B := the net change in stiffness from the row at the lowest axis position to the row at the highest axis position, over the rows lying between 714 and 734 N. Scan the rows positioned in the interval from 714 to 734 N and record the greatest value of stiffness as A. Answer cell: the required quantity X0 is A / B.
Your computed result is -3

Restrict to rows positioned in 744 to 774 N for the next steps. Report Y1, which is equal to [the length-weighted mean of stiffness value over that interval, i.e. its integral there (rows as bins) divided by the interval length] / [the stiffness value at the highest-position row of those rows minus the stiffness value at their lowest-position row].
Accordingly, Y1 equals 1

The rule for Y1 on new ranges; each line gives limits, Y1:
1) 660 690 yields 14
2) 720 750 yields -1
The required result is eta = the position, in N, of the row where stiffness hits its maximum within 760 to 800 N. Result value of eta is 792.0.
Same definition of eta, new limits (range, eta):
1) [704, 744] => 712.0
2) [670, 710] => 702.0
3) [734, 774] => 772.0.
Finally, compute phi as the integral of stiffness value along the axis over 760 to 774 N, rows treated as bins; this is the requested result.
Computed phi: 238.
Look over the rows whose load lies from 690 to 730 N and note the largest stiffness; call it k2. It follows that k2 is 21.9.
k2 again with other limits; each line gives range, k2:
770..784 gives 18.58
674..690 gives 21.5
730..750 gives 12.58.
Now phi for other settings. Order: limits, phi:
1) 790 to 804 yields 272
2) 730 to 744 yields 144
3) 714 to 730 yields 276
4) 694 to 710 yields 343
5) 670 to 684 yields 285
